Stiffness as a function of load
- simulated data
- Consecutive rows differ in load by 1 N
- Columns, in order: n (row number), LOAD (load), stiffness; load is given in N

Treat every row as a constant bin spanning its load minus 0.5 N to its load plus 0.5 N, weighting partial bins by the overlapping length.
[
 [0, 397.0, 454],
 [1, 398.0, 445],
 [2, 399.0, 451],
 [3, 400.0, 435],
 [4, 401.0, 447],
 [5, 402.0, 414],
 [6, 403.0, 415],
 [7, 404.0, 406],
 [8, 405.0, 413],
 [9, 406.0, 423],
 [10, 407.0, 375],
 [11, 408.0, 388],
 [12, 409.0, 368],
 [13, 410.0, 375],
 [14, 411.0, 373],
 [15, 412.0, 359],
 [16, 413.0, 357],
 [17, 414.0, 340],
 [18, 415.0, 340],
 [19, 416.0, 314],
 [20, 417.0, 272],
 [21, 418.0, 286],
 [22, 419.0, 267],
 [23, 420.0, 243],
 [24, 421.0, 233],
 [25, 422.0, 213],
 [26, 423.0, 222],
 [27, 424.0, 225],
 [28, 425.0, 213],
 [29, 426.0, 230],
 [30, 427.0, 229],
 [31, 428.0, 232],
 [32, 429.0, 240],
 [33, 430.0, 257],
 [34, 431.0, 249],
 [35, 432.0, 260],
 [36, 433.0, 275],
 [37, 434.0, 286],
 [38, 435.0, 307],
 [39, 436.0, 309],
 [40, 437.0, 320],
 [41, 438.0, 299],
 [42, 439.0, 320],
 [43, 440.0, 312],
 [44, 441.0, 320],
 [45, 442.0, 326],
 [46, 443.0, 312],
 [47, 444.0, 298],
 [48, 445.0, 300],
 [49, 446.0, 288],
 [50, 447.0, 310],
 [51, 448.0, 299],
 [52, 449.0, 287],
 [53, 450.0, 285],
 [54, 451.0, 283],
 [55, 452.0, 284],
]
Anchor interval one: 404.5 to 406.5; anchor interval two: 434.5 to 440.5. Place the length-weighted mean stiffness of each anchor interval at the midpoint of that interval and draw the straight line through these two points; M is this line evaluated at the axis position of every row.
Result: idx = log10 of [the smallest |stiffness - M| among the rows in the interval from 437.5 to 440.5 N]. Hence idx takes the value 1.0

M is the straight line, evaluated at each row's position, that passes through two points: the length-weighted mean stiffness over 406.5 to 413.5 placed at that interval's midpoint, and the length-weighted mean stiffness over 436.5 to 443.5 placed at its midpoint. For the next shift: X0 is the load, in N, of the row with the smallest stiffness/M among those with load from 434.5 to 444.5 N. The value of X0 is 438.0 N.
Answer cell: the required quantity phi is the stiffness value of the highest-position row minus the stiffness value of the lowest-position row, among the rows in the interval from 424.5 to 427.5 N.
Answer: 16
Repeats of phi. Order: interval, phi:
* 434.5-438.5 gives -8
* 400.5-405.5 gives -34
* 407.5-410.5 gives -13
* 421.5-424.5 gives 12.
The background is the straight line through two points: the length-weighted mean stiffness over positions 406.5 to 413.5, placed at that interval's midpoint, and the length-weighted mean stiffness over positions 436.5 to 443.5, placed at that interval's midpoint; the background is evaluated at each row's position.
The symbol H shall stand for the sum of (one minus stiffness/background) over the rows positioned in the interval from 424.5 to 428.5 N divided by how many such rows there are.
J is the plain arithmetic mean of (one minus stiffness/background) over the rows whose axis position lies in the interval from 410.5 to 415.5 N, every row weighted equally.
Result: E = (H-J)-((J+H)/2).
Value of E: 0.12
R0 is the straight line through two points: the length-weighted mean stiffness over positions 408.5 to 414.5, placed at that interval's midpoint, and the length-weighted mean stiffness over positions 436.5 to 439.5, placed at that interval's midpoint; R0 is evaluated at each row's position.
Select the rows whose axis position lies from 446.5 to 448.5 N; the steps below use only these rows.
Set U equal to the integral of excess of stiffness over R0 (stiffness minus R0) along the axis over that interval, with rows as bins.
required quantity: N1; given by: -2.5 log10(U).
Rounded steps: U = 18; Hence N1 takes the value -3.1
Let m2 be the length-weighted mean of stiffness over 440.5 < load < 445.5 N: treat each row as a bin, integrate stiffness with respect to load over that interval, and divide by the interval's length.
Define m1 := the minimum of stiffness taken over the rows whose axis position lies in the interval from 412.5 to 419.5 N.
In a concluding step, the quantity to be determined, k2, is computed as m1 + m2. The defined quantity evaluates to 578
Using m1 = 267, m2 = 311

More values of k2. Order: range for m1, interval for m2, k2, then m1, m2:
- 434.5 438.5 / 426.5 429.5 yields 533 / 299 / 234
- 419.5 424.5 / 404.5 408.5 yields 613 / 213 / 400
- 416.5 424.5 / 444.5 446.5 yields 507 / 213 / 294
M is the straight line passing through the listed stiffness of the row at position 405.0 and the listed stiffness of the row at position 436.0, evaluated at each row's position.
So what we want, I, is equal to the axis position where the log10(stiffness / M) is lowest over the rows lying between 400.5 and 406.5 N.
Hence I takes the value 404.0 N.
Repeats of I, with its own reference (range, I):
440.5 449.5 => 446.0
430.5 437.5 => 431.0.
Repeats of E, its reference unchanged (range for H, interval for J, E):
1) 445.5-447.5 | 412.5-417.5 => -0.15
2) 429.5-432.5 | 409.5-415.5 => 0.08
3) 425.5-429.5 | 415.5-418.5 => -0.13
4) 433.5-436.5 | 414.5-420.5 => -0.26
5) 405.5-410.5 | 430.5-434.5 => -0.30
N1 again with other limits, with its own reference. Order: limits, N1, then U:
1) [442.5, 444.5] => -1.6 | 4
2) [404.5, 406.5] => -4.9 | 90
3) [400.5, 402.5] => -5.0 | 100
